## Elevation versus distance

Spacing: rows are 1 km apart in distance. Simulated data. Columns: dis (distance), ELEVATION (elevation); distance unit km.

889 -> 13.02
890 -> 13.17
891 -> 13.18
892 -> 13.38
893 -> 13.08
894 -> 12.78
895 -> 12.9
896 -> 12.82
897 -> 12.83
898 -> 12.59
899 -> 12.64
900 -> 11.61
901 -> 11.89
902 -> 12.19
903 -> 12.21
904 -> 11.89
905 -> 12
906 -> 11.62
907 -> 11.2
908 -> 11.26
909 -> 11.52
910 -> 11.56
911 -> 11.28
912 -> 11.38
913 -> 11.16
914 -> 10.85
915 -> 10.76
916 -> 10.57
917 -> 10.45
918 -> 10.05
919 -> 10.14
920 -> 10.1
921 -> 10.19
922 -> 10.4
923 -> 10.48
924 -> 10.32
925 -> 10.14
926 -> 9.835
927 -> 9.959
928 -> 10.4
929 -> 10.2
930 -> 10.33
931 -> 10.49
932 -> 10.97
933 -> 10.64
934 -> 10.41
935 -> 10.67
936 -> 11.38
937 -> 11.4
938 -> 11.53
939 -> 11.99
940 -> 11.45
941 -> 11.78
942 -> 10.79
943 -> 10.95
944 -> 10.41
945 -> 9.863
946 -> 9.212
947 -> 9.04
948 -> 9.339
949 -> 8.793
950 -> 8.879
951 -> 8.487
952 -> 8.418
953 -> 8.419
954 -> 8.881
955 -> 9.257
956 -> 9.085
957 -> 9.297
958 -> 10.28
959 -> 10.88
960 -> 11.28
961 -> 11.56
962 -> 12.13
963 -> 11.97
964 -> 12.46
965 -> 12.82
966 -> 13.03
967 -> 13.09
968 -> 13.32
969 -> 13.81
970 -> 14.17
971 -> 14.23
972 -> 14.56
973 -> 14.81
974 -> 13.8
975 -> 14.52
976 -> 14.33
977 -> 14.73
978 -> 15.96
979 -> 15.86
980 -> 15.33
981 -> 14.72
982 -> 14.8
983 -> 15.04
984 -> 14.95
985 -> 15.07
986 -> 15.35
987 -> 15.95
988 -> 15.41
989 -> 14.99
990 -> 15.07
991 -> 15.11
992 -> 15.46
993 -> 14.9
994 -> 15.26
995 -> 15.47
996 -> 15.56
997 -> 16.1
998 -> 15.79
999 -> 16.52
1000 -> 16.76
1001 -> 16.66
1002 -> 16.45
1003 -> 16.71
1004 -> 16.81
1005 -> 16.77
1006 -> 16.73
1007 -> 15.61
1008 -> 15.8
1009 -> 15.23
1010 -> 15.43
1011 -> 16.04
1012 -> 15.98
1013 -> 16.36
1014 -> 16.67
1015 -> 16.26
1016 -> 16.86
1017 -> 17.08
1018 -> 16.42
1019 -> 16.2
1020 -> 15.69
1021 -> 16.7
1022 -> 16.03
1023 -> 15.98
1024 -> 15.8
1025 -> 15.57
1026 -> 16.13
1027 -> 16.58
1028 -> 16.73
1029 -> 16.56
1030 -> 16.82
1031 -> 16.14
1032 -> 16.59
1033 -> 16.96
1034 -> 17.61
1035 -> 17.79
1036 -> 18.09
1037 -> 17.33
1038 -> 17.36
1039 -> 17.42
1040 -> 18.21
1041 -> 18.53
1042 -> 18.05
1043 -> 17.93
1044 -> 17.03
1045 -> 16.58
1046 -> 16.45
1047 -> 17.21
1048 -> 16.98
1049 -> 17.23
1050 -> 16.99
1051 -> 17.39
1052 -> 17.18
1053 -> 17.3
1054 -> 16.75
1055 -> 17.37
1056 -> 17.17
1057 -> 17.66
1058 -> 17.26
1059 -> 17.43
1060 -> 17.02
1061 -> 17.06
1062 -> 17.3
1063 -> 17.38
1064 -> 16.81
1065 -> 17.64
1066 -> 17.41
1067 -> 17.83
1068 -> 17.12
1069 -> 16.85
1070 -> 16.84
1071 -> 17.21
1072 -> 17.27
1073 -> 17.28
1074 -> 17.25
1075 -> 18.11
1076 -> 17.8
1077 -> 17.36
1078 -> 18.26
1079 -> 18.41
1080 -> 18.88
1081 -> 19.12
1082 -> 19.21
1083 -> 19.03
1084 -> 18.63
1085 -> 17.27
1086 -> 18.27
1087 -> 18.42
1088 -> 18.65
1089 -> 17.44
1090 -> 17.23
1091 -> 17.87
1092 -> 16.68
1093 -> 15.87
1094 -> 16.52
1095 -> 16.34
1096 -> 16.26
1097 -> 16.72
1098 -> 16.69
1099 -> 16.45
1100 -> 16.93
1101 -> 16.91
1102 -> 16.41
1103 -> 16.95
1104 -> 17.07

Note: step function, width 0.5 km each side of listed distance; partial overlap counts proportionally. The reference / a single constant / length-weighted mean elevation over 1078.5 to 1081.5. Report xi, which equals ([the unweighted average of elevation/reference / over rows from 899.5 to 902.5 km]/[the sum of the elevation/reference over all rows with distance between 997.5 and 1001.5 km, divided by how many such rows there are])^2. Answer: 0.52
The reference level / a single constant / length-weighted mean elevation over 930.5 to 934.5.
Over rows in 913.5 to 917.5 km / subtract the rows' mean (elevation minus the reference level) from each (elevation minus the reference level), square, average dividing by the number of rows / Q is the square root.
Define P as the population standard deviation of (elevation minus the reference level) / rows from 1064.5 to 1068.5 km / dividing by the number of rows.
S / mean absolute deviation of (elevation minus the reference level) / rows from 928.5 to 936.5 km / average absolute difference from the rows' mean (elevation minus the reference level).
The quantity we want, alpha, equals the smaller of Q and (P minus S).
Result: -0.01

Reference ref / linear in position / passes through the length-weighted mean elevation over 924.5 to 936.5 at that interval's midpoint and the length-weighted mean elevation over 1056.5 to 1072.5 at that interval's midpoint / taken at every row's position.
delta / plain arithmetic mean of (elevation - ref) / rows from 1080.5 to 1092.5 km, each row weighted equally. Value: -0.2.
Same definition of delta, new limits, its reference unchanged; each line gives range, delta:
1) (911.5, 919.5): 1.0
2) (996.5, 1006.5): 2.5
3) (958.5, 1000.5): 1.5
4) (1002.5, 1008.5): 2.1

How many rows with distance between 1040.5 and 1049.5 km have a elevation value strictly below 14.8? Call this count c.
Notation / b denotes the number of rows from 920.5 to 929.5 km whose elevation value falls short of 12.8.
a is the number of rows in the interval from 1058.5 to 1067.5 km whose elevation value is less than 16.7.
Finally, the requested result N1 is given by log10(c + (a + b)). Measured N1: 0.95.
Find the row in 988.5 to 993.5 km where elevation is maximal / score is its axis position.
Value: 992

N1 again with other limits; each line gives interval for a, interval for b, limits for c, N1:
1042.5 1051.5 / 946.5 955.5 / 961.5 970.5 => 1.30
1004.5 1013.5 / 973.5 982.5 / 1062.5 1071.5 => 0.85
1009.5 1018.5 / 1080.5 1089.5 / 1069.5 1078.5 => 0.85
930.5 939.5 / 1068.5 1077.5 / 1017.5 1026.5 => 0.95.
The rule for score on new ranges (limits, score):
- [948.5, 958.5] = 958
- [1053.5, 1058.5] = 1057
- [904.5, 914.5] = 905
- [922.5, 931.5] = 931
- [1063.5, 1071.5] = 1067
